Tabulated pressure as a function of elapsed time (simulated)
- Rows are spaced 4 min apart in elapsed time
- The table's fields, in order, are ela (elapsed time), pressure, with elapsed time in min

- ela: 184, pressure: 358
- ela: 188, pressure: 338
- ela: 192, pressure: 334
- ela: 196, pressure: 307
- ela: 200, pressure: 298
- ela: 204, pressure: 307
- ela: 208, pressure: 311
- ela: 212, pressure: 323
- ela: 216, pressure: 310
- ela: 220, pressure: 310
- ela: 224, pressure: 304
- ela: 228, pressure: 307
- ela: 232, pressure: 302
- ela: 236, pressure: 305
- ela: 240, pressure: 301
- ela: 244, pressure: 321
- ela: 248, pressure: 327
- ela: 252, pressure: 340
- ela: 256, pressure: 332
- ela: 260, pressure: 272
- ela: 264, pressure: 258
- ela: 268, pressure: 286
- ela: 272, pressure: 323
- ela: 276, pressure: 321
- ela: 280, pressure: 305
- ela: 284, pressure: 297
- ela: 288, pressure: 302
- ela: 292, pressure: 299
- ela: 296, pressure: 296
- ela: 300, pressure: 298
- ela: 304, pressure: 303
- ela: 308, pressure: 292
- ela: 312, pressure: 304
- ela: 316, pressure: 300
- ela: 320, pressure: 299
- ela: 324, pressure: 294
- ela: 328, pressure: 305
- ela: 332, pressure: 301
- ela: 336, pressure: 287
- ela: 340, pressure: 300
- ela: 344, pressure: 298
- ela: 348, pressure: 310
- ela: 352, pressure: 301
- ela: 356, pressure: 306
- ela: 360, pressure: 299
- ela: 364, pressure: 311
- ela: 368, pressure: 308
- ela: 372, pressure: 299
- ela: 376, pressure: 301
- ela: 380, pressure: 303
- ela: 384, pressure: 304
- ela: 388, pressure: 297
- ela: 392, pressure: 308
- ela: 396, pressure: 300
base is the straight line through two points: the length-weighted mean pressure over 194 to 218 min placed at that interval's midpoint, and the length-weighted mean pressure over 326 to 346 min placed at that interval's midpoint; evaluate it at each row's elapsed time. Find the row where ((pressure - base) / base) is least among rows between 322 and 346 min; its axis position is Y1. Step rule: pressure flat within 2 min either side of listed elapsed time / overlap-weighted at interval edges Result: 336 min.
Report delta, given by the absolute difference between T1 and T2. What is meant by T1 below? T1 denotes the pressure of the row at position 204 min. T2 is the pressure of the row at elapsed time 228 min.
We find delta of 0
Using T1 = 307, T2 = 307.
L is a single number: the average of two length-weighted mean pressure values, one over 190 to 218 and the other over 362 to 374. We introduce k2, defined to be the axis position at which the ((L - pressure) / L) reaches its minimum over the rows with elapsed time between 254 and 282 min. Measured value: 256 min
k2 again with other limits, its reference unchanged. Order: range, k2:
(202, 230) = 212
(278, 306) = 280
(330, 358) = 348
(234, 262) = 252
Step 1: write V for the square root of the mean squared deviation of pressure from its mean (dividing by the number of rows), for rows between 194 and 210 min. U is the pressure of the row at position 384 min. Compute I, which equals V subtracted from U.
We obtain 299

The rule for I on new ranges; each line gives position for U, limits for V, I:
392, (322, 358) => 302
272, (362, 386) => 319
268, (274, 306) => 278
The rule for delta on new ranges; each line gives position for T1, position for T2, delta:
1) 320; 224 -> 5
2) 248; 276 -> 6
